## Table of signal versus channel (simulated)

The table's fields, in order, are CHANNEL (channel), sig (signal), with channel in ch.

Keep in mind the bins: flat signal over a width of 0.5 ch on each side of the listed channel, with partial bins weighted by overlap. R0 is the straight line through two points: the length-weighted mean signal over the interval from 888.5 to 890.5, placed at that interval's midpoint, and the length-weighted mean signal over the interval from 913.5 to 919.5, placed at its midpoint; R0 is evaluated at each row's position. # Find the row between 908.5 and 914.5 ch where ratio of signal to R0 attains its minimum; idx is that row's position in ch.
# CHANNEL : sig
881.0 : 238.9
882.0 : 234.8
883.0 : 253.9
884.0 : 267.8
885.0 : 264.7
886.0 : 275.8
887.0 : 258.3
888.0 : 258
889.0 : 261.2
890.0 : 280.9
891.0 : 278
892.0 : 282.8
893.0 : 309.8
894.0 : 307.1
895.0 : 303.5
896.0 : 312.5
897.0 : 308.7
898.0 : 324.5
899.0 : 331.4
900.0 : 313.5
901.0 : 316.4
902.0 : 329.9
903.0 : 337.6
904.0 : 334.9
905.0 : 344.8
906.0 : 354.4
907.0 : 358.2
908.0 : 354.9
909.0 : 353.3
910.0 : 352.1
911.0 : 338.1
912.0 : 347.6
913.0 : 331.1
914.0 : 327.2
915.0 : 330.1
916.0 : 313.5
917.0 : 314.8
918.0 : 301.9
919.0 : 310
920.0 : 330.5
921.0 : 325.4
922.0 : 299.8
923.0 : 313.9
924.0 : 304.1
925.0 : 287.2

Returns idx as 914.0 ch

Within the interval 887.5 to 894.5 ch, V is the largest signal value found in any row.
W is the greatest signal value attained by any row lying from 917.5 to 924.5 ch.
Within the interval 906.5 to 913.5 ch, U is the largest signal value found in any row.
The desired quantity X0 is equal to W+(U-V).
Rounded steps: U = 358.2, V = 309.8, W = 330.5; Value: 379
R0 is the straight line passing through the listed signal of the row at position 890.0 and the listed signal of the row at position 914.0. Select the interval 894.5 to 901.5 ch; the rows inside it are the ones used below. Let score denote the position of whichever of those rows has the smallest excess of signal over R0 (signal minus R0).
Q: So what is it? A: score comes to 895.0 ch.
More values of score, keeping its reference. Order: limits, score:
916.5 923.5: 922.0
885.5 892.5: 888.0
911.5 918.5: 918.0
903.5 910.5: 904.0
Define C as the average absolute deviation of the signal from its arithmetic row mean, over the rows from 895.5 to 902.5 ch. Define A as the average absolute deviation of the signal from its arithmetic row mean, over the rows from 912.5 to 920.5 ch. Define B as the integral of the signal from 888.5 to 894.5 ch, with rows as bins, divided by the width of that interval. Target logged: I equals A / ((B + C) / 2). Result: 0.067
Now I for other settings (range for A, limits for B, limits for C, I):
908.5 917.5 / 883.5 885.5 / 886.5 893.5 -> 0.086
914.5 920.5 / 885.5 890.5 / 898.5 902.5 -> 0.066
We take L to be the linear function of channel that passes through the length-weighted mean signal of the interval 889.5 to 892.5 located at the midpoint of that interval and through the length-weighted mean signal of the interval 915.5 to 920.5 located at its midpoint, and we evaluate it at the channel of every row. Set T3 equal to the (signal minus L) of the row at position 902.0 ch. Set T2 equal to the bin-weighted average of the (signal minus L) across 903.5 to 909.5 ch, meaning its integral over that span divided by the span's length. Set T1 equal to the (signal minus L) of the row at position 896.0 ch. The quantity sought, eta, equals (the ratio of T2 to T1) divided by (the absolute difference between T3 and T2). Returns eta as 0.13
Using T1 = 26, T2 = 50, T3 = 36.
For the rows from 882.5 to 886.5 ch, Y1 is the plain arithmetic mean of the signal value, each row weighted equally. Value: 266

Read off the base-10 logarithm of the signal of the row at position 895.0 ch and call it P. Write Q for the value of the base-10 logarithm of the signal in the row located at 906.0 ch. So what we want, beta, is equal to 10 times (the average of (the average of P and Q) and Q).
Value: 25.3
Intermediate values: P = 2.48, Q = 2.549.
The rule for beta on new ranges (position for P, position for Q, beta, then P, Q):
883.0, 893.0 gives 24.7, 2.40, 2.491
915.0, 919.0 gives 25.0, 2.52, 2.491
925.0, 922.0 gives 24.7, 2.46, 2.477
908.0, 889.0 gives 24.5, 2.55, 2.417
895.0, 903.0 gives 25.2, 2.48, 2.528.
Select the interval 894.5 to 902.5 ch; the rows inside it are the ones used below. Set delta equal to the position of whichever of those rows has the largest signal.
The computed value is 899.0 ch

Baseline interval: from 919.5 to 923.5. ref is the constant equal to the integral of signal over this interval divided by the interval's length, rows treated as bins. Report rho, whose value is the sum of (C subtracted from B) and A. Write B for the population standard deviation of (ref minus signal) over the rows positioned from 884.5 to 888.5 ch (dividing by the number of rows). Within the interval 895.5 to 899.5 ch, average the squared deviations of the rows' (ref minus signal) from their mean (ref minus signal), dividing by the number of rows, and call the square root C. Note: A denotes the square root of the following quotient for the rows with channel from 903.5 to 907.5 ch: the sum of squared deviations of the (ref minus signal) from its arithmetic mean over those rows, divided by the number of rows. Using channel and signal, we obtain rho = 7.1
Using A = 9.0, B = 7.2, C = 9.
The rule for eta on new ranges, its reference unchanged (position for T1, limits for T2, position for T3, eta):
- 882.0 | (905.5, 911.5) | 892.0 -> -0.03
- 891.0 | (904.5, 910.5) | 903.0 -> -2.07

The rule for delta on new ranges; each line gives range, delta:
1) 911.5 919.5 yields 912.0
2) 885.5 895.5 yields 893.0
